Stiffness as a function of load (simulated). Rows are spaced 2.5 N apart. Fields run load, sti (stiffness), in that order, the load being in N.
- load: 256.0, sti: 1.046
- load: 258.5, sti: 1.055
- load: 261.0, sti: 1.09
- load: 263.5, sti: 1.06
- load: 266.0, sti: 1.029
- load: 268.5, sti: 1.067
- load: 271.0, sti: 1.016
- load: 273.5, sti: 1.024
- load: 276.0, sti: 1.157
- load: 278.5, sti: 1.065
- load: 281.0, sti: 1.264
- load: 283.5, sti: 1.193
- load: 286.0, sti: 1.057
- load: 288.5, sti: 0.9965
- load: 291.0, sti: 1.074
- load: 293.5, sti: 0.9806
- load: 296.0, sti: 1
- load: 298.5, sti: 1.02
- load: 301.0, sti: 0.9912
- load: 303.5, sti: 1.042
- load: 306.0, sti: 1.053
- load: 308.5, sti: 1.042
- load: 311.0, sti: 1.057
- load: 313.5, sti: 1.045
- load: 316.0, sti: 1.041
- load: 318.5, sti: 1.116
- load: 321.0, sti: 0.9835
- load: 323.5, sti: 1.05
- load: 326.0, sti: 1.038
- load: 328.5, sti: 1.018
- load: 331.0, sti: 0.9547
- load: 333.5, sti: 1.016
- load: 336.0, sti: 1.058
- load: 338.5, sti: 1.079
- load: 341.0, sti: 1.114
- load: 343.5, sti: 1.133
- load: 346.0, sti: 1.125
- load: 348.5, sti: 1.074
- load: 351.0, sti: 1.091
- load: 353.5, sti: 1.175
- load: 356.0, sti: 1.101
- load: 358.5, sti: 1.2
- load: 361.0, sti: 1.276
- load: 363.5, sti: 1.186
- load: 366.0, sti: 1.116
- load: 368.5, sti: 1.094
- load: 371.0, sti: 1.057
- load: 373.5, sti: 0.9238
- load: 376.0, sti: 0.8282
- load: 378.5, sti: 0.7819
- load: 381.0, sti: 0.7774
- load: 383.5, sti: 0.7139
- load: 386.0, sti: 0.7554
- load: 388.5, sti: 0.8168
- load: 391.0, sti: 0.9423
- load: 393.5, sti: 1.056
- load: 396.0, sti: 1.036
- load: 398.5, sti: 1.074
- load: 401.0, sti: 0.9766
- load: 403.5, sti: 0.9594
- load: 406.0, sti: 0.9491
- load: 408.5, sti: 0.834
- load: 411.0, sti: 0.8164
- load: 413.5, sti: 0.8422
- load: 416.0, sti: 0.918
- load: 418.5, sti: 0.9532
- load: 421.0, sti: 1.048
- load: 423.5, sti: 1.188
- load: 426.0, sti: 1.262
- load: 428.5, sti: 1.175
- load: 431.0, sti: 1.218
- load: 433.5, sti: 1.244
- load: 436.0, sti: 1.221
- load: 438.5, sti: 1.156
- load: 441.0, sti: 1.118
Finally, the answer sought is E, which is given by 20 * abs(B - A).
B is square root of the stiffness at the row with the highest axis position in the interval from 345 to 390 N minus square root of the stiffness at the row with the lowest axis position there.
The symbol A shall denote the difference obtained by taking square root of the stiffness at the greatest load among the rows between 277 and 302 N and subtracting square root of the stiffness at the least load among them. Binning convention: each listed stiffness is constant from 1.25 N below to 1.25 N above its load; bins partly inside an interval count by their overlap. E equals 2.4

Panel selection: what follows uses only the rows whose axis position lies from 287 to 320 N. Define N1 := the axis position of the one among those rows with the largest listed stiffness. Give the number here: 318.5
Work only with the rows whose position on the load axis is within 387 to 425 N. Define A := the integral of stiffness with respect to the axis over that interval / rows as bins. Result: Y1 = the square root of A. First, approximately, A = 36.5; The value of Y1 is 6.04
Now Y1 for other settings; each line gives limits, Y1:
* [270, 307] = 6.27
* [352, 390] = 6.12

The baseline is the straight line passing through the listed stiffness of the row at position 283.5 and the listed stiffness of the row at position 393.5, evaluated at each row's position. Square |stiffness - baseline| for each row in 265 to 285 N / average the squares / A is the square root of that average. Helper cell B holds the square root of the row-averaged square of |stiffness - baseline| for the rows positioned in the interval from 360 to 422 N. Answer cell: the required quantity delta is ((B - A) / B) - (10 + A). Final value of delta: -9.9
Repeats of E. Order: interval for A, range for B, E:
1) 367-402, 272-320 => 2.0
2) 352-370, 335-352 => 1.1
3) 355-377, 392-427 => 4.7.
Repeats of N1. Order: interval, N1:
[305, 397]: 361.0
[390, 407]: 398.5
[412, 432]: 426.0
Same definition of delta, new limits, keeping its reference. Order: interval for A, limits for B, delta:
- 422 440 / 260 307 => -10.6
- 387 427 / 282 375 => -10.4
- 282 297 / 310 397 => -10.2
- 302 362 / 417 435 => -9.7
